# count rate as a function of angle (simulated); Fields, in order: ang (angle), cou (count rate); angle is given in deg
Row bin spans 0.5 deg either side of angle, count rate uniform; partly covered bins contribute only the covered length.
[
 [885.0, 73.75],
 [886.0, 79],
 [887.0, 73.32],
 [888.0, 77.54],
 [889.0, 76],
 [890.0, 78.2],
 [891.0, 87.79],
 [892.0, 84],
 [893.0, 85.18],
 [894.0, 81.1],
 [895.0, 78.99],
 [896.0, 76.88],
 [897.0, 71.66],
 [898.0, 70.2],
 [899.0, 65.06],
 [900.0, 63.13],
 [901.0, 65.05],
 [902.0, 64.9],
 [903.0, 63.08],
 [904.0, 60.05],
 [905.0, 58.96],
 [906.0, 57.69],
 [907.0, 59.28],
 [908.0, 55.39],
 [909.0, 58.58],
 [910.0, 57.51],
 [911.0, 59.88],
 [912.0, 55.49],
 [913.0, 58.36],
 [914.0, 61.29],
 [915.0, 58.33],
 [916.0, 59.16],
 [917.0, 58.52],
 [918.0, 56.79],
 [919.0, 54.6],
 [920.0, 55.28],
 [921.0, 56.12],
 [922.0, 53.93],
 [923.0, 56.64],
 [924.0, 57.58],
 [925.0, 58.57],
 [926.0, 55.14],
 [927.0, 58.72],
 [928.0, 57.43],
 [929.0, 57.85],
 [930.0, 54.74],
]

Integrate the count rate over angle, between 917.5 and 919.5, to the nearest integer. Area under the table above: 111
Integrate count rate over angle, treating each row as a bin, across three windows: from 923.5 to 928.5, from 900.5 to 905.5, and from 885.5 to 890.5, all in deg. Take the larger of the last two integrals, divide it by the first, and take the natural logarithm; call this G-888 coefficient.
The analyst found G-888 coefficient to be 0.29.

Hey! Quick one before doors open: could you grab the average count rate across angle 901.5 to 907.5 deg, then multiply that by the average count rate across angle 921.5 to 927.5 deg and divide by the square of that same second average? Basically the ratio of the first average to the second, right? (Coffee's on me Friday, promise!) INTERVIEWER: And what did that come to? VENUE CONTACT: 1.07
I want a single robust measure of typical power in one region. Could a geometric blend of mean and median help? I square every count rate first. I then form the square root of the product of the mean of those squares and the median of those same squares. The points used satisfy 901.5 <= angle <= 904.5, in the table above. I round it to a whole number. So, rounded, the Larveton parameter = 3956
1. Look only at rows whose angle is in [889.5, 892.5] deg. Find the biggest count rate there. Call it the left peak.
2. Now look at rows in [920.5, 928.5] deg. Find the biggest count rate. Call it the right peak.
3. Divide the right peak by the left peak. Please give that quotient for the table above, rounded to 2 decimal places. 0.67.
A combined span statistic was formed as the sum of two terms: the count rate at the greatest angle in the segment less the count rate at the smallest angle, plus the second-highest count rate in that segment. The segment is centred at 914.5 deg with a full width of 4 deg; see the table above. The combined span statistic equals 60.0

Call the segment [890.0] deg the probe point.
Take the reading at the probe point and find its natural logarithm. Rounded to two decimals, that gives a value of 4.36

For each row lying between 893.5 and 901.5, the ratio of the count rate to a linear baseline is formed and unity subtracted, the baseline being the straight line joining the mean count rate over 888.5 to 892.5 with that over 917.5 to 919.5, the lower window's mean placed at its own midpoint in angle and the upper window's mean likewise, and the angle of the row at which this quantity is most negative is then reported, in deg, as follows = 900.0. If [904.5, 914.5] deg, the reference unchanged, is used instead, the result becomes 908.0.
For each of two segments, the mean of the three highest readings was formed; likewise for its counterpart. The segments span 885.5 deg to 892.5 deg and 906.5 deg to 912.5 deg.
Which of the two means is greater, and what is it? 84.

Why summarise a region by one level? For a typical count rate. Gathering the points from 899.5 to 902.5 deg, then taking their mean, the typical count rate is 64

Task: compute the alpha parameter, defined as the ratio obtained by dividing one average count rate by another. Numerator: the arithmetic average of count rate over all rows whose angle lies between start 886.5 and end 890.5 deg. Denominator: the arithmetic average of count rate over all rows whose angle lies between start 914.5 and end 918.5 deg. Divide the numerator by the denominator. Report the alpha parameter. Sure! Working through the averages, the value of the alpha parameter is 1.31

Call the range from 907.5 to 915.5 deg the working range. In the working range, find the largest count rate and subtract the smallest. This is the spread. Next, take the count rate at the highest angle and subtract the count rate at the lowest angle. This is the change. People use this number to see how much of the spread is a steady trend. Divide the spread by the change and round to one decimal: 2.0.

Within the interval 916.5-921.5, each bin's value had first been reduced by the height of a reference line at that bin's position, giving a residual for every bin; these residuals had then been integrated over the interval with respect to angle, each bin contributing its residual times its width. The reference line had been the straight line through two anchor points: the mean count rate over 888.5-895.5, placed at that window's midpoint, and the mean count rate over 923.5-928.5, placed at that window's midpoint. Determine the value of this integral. -31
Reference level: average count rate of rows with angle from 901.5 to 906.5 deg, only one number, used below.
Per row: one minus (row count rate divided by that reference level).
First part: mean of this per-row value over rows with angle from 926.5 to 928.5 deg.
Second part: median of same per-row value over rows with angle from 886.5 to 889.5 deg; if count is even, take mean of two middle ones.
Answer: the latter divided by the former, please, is -5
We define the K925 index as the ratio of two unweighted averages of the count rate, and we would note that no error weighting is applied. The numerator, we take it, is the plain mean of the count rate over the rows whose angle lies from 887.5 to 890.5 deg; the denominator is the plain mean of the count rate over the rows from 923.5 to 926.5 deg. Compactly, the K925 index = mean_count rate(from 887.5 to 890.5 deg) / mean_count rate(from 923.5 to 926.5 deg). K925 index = 1.35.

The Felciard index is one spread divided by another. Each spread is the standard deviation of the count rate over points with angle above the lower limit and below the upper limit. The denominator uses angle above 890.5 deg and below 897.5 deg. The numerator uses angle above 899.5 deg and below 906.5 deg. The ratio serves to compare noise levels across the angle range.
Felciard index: 0.5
